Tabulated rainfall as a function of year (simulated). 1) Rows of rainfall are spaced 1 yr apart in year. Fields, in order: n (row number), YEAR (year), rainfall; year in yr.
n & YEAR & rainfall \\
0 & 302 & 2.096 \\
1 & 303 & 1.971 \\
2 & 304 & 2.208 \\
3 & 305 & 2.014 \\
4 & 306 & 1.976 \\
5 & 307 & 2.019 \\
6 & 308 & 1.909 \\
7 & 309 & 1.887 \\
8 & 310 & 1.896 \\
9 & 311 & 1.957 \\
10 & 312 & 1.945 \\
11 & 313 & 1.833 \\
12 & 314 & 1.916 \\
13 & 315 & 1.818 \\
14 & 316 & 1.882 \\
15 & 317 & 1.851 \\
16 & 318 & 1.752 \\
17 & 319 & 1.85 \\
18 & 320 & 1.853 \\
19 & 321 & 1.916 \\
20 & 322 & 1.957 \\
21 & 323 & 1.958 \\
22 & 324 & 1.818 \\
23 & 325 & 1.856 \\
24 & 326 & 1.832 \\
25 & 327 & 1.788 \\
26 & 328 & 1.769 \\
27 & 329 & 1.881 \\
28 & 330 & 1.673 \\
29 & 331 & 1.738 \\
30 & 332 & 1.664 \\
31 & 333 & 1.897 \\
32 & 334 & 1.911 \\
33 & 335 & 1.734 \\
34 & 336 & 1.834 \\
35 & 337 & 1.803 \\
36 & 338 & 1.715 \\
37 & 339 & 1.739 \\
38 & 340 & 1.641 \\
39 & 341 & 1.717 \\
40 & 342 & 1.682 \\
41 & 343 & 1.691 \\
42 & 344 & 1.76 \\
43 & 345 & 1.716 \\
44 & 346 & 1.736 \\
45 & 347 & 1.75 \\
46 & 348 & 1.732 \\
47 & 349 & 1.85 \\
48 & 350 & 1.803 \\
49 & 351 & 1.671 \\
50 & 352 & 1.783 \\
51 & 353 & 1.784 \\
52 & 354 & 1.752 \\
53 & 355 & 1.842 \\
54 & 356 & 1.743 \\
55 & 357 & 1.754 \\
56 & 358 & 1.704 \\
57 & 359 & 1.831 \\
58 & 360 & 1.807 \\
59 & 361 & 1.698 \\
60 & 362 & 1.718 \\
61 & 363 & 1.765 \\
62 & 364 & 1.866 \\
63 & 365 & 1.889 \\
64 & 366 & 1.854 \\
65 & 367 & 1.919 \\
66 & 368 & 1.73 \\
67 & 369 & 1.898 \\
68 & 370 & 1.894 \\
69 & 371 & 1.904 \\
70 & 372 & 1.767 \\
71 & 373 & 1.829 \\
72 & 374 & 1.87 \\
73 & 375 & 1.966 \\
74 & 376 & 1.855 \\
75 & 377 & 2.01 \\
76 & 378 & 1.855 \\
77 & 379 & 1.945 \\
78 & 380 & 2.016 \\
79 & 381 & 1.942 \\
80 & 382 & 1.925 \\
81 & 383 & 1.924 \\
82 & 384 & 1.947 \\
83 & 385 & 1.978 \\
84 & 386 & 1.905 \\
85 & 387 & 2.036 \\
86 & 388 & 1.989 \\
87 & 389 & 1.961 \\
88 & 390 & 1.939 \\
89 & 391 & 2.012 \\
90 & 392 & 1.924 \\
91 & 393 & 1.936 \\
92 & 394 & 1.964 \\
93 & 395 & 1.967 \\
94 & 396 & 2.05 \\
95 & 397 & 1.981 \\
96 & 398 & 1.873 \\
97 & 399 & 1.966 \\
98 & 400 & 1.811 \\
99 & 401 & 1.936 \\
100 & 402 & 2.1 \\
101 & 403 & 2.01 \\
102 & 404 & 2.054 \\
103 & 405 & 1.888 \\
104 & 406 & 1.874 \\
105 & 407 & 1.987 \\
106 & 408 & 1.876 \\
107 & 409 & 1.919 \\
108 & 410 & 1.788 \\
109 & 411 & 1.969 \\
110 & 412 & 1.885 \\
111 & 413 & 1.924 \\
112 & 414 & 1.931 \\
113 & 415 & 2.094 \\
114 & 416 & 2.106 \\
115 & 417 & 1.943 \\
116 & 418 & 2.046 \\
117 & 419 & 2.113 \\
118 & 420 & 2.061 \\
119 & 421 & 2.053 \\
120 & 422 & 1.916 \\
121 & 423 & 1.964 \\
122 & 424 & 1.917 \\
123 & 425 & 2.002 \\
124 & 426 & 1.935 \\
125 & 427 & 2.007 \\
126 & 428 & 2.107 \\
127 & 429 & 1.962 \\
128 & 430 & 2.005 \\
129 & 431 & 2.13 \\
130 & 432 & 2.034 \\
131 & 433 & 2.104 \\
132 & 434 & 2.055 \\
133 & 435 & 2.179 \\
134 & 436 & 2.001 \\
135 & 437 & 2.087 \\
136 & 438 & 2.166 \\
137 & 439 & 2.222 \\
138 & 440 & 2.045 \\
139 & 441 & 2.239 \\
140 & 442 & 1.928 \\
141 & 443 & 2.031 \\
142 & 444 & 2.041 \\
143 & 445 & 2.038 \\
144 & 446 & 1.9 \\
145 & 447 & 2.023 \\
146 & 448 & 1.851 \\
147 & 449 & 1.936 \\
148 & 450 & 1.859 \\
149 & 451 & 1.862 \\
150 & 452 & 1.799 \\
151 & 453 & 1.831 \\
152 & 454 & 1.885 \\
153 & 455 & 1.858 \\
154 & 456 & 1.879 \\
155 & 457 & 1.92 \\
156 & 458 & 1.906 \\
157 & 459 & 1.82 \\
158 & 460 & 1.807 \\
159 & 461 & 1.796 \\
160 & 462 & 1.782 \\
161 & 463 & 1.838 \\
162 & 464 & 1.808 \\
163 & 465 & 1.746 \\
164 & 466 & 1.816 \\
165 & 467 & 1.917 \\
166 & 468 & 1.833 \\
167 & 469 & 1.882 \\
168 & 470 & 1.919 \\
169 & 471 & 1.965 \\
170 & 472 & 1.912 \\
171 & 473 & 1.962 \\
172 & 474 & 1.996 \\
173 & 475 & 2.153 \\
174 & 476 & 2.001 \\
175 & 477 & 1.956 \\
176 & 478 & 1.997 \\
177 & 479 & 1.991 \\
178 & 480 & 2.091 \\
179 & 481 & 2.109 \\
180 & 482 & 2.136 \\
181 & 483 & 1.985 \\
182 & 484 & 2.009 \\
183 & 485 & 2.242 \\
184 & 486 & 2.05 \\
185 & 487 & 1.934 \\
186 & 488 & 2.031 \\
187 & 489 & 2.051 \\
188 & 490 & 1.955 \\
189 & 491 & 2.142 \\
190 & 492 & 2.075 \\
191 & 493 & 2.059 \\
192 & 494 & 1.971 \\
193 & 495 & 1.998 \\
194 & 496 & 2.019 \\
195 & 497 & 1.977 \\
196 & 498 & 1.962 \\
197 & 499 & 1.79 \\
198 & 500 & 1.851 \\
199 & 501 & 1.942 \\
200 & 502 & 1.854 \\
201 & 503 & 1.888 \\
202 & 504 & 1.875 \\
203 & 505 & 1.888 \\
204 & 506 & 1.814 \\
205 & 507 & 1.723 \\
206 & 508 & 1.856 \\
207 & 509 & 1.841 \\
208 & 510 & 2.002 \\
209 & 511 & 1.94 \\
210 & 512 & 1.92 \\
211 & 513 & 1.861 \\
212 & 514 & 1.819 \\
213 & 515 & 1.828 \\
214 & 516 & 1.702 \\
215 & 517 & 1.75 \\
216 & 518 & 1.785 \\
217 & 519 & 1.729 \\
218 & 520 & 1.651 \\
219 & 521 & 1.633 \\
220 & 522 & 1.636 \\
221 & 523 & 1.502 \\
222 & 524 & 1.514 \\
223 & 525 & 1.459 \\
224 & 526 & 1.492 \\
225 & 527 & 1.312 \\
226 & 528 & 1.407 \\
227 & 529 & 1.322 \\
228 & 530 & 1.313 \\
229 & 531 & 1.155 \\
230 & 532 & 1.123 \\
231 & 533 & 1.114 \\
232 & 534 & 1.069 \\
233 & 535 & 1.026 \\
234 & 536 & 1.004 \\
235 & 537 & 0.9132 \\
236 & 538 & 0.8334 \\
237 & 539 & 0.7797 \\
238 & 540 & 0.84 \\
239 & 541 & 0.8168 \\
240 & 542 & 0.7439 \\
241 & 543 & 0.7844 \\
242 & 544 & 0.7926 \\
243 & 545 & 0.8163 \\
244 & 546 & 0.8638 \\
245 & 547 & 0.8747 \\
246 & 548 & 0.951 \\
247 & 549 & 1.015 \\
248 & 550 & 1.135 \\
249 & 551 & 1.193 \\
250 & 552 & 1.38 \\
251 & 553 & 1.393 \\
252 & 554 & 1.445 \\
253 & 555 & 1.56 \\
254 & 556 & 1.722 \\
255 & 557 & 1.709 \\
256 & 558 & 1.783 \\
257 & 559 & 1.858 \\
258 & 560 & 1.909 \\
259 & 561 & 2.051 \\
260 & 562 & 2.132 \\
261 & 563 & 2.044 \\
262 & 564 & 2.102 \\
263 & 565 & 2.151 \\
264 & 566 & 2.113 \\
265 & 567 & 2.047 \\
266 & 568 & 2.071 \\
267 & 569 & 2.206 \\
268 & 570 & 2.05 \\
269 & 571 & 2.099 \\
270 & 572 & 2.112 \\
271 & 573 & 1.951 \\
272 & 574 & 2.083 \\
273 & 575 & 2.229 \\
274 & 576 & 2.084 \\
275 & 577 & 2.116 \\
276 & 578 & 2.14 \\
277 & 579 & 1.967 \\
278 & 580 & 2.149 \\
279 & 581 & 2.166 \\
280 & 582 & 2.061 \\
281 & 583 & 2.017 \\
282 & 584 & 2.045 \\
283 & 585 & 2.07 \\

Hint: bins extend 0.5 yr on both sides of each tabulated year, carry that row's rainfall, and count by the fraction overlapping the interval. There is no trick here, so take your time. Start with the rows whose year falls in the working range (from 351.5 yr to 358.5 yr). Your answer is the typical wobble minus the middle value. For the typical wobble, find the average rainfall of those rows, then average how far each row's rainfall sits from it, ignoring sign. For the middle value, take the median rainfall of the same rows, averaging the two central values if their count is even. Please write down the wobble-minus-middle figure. -1.72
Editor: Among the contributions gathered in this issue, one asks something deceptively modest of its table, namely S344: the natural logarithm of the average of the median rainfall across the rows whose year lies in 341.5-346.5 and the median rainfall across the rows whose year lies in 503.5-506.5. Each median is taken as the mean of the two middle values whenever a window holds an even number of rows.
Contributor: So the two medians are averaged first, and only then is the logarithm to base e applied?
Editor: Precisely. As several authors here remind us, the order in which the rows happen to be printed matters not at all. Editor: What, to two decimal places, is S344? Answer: 0.59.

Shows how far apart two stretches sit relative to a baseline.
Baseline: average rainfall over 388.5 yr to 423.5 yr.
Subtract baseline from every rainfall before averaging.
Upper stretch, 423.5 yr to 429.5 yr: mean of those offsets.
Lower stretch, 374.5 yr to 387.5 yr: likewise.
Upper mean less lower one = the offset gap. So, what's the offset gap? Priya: 0.04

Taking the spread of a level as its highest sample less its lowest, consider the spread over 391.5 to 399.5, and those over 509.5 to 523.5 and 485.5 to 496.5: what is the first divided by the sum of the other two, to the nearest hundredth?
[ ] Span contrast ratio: 0.25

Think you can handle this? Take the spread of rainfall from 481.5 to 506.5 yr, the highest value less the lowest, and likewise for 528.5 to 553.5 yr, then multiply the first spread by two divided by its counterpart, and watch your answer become 1.4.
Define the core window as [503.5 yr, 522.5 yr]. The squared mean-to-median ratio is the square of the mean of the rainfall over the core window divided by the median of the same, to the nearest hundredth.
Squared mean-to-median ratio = 0.98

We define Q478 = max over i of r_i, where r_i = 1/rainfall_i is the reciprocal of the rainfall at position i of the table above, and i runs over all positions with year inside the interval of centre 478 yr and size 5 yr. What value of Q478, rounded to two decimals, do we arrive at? 0.51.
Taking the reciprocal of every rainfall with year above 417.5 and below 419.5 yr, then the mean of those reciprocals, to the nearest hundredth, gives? 0.48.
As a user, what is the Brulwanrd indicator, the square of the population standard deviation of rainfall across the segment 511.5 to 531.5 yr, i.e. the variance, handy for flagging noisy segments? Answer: 0.044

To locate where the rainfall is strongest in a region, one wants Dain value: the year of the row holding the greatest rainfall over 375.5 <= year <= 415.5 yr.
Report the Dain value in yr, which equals 402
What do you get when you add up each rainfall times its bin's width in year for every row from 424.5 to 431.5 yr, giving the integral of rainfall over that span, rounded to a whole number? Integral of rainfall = 14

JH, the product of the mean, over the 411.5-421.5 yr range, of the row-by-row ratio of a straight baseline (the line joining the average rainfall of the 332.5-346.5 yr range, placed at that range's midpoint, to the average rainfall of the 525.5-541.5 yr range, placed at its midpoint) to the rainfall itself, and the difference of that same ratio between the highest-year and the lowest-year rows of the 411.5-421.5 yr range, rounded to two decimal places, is -0.06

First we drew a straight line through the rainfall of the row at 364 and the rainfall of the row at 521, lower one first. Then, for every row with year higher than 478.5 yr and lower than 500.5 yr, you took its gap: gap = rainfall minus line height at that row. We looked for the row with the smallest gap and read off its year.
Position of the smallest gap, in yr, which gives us 499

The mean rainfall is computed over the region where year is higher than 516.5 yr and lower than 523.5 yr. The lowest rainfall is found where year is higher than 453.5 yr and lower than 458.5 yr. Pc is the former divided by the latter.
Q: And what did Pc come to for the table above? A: 0.90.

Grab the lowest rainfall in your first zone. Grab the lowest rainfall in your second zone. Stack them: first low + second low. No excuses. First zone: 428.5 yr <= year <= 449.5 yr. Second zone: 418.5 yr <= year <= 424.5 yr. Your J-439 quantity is 3.8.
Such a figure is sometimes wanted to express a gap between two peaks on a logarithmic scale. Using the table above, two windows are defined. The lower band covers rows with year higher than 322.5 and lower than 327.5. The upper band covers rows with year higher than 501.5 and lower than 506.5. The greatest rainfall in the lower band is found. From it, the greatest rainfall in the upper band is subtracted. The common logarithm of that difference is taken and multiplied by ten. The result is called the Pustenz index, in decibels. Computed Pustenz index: -12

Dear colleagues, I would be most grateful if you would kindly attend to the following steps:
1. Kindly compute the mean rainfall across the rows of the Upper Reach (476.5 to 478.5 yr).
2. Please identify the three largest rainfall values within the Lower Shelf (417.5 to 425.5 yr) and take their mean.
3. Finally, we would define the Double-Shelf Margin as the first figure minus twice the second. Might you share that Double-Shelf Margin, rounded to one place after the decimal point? -2.2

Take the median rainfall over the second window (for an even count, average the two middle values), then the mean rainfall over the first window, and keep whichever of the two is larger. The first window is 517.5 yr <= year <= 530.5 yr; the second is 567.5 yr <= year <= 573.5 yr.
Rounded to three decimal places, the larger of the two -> 2.085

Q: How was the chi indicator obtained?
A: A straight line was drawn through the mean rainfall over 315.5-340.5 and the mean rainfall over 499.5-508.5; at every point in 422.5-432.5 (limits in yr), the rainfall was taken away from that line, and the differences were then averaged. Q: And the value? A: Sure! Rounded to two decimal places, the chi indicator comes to -0.17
